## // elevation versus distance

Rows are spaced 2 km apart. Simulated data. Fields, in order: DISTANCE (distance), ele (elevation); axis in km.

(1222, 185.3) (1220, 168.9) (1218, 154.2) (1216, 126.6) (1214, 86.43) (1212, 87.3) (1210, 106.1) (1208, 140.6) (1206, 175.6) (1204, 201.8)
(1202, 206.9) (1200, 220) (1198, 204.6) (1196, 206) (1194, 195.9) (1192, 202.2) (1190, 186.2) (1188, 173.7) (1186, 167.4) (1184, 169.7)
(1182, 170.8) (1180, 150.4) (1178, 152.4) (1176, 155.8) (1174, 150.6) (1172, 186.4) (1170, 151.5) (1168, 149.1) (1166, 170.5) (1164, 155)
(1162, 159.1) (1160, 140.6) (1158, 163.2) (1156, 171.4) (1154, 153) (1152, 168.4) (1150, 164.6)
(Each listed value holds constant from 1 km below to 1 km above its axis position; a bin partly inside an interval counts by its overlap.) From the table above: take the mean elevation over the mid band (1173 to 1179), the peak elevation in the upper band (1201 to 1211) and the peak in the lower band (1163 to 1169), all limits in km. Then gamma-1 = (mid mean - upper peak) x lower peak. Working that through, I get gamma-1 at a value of -9201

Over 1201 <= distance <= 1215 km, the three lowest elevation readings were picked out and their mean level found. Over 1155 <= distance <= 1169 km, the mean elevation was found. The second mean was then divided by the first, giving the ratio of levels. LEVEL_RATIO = 1.70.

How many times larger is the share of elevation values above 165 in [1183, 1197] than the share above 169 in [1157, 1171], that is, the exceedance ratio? 7.0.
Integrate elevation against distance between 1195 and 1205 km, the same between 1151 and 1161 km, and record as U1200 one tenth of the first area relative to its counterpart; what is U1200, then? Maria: 0.130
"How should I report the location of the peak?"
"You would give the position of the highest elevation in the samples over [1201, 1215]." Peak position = 1202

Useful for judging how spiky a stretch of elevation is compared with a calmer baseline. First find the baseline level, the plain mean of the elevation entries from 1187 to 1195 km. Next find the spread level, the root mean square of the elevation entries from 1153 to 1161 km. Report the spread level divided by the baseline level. 0.83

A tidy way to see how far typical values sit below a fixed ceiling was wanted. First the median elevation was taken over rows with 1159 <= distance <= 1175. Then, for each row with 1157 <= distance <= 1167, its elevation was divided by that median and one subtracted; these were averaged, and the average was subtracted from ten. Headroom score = 10.0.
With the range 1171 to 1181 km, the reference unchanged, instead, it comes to 10.0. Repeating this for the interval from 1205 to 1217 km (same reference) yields 10.2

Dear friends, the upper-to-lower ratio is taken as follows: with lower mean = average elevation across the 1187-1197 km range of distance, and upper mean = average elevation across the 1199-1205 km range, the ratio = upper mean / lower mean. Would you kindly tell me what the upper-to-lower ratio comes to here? 1.09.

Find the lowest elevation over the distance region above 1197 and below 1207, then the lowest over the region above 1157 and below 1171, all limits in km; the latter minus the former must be -35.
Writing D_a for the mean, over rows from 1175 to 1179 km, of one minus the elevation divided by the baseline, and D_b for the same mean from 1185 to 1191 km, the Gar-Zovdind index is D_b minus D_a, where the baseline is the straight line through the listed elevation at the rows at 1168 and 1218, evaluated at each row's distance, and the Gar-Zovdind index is -0.14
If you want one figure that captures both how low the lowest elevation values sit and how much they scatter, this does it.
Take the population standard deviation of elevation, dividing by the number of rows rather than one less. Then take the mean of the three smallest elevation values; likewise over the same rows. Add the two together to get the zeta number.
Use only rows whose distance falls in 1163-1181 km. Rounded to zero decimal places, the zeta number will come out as 162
